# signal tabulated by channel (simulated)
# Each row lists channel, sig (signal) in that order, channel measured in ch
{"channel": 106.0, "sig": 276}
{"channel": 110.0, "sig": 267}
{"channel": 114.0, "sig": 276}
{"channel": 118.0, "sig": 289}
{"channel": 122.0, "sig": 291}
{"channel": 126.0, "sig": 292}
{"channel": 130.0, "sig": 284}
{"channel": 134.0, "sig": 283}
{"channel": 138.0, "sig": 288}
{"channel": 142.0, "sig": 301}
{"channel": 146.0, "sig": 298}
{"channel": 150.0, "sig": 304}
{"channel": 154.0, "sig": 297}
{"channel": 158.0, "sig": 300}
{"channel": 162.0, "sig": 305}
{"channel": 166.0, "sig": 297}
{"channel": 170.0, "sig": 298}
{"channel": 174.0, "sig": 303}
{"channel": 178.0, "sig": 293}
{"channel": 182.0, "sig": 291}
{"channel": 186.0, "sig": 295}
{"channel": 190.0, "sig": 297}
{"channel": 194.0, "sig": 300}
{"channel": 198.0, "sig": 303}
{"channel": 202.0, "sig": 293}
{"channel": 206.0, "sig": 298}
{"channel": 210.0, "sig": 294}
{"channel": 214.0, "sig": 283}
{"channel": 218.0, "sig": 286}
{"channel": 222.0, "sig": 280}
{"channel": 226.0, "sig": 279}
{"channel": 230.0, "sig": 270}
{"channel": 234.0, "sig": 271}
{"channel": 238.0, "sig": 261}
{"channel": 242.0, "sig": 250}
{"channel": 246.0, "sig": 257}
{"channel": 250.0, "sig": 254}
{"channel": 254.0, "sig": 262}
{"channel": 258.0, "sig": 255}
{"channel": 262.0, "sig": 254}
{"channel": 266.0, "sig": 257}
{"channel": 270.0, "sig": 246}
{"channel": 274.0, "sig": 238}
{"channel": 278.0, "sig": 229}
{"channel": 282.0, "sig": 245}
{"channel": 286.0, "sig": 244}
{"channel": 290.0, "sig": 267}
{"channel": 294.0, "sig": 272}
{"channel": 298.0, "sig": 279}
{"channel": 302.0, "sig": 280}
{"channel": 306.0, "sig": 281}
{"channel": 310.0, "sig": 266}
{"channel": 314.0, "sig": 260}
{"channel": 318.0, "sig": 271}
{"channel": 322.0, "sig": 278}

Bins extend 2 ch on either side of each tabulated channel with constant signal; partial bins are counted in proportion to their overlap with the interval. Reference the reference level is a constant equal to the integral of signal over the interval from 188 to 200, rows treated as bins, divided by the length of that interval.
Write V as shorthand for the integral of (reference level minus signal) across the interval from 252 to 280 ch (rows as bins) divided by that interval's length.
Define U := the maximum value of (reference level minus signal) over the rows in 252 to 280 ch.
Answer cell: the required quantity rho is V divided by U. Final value 0.7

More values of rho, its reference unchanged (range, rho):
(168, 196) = 0.4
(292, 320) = 0.7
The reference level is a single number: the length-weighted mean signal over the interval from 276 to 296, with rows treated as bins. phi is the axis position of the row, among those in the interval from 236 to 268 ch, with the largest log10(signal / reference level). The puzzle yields 254.0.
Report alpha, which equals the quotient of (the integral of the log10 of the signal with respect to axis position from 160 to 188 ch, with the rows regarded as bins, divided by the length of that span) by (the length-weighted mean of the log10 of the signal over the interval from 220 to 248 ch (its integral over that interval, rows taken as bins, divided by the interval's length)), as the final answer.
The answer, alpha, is 1.02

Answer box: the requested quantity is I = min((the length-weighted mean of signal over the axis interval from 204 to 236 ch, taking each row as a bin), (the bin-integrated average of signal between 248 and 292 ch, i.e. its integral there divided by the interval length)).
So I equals 250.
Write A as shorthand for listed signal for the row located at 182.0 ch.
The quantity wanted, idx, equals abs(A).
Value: 291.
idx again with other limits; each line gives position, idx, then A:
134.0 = 283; 283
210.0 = 294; 294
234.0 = 271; 271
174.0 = 303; 303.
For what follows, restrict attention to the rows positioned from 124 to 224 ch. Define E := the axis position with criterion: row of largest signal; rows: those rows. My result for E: 162.0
